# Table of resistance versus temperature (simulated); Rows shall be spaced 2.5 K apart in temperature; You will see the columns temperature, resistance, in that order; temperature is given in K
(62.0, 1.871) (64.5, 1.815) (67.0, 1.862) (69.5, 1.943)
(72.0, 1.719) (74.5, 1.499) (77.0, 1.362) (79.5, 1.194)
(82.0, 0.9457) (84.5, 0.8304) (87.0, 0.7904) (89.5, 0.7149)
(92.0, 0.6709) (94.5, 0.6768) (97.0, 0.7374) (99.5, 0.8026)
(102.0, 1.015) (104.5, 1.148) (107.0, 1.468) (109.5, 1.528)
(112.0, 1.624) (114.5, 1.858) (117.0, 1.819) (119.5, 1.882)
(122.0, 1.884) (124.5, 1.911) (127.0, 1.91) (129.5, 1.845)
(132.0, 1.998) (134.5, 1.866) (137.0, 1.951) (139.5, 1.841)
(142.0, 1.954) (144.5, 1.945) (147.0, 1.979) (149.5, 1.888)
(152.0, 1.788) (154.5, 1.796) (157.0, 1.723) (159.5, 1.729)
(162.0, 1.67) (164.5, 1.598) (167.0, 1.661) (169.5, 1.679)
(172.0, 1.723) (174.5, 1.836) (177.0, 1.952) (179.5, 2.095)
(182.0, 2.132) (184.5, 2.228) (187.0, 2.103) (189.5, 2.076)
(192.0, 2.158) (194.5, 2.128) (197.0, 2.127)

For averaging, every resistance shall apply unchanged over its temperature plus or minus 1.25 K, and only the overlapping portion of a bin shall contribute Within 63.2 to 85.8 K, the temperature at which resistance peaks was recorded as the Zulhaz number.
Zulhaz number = 69.5 K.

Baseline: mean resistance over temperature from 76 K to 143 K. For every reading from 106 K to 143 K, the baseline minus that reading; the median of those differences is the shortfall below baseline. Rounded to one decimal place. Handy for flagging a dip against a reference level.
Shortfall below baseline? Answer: -0.5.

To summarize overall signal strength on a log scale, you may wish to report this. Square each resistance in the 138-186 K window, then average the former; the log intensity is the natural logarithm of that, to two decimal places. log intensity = 1.24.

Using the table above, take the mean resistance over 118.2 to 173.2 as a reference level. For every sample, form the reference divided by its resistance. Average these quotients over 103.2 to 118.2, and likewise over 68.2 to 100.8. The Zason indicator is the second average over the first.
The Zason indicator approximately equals 1.6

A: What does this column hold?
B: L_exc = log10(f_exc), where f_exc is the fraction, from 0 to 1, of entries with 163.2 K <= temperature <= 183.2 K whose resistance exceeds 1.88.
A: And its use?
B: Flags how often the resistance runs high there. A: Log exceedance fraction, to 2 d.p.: -0.43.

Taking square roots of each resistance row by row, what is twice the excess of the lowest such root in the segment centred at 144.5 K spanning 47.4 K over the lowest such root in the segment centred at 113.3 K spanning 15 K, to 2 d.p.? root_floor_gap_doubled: 0.11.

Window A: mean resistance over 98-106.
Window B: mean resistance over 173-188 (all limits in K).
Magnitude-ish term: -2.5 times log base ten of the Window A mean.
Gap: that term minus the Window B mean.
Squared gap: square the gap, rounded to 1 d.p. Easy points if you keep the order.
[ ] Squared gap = 4.2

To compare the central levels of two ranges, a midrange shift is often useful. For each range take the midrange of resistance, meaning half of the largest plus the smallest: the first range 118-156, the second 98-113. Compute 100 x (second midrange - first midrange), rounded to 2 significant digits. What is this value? -68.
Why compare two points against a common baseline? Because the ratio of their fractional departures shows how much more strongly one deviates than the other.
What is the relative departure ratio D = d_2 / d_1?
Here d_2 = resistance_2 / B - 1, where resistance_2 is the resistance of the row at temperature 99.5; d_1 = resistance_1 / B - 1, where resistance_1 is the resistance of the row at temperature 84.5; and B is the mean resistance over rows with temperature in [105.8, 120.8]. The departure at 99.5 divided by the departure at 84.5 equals 1.0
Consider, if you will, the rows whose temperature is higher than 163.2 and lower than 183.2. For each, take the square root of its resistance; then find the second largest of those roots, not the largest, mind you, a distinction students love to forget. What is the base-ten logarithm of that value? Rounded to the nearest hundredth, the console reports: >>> 0.16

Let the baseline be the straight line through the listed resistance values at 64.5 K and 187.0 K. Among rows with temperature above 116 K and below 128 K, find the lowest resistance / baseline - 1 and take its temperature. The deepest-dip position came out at 117.0 K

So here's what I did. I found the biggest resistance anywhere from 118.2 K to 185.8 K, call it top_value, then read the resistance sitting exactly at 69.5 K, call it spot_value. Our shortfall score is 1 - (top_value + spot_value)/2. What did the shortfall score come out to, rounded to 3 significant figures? -1.09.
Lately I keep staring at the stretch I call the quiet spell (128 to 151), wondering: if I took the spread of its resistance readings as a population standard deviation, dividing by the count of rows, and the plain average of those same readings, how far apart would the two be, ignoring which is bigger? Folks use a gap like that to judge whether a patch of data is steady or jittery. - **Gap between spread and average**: 1.86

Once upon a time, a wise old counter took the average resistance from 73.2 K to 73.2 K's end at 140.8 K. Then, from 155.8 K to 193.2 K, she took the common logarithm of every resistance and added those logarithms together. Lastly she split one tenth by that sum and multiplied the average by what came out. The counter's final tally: 0.034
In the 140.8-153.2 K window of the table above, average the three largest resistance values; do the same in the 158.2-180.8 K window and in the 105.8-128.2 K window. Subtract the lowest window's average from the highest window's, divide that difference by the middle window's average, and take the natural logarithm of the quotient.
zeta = -3.5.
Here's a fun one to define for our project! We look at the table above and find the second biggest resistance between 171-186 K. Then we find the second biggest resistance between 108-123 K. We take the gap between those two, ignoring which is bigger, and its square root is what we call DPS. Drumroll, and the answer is 0.500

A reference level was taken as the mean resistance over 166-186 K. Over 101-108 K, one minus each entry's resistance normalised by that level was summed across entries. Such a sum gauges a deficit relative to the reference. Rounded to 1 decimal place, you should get 1.1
